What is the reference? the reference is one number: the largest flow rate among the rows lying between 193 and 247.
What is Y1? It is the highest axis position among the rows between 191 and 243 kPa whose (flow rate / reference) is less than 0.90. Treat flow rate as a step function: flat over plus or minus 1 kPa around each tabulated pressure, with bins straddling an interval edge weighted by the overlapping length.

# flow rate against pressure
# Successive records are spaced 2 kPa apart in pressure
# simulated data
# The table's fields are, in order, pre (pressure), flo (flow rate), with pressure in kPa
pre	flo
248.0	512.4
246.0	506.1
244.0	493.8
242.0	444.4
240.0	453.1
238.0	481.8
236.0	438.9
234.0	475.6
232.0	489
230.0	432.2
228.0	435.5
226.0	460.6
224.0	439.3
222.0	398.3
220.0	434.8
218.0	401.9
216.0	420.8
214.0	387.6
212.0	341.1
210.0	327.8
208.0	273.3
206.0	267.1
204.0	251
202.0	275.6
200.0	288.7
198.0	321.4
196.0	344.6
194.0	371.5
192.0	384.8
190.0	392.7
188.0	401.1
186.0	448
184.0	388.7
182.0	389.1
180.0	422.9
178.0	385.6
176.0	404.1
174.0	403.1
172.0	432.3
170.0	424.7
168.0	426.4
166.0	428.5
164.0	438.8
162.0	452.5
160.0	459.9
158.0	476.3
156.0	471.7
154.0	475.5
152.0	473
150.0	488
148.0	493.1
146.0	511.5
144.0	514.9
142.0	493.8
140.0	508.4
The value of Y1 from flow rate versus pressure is 242.0 kPa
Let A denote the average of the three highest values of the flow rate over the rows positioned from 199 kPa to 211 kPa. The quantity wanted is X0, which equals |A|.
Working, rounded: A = 297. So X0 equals 297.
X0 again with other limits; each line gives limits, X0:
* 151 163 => 475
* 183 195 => 414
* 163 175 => 433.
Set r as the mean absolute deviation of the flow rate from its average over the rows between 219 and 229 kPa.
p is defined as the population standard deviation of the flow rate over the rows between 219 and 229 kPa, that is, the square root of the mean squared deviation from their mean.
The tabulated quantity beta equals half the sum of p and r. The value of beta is 17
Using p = 20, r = 14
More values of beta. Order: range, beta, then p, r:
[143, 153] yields 15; 15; 14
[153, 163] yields 9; 9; 9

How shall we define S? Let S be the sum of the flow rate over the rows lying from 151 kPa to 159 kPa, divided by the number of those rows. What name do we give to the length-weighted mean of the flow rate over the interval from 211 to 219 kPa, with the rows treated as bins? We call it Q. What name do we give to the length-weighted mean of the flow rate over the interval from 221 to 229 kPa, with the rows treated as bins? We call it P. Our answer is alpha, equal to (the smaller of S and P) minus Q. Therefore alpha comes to 46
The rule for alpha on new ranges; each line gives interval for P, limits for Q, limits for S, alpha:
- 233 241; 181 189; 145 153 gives 56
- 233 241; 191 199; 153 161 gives 107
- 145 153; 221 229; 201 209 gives -167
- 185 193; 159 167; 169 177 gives -38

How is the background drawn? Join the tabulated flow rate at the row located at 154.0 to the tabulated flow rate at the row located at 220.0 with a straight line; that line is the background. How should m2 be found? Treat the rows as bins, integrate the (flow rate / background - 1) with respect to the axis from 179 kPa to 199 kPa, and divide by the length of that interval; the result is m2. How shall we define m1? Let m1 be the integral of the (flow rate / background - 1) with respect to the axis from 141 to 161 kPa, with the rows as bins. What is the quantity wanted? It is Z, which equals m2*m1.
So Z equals -0.1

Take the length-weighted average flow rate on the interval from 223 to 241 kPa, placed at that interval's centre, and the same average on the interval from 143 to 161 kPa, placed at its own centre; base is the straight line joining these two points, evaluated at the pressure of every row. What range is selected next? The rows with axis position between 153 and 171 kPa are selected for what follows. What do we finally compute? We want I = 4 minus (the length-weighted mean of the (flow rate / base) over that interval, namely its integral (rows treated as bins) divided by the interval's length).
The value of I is 3.06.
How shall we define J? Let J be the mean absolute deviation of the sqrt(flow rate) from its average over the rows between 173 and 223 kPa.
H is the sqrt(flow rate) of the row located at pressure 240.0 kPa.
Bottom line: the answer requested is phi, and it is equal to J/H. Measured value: 0.060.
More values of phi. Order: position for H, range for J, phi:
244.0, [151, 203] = 0.047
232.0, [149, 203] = 0.049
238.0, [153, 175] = 0.022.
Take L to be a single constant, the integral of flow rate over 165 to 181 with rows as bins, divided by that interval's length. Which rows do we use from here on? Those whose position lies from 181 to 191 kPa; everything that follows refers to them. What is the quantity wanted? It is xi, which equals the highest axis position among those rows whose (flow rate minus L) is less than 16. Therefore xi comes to 190.0 kPa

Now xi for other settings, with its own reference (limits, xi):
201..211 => 210.0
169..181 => 180.0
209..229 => 222.0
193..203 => 202.0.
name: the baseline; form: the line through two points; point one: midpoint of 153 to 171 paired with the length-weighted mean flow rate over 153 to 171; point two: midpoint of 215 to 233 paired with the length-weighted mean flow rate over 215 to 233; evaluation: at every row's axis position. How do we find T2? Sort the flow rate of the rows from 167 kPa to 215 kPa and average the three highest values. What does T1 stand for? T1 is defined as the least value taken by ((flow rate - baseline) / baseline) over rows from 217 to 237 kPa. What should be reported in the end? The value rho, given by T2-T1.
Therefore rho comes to 436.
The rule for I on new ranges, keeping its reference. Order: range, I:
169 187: 3.14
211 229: 3.10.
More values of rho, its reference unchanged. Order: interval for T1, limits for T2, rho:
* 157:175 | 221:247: 496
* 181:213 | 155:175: 470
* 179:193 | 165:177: 429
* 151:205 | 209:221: 420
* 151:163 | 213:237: 475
